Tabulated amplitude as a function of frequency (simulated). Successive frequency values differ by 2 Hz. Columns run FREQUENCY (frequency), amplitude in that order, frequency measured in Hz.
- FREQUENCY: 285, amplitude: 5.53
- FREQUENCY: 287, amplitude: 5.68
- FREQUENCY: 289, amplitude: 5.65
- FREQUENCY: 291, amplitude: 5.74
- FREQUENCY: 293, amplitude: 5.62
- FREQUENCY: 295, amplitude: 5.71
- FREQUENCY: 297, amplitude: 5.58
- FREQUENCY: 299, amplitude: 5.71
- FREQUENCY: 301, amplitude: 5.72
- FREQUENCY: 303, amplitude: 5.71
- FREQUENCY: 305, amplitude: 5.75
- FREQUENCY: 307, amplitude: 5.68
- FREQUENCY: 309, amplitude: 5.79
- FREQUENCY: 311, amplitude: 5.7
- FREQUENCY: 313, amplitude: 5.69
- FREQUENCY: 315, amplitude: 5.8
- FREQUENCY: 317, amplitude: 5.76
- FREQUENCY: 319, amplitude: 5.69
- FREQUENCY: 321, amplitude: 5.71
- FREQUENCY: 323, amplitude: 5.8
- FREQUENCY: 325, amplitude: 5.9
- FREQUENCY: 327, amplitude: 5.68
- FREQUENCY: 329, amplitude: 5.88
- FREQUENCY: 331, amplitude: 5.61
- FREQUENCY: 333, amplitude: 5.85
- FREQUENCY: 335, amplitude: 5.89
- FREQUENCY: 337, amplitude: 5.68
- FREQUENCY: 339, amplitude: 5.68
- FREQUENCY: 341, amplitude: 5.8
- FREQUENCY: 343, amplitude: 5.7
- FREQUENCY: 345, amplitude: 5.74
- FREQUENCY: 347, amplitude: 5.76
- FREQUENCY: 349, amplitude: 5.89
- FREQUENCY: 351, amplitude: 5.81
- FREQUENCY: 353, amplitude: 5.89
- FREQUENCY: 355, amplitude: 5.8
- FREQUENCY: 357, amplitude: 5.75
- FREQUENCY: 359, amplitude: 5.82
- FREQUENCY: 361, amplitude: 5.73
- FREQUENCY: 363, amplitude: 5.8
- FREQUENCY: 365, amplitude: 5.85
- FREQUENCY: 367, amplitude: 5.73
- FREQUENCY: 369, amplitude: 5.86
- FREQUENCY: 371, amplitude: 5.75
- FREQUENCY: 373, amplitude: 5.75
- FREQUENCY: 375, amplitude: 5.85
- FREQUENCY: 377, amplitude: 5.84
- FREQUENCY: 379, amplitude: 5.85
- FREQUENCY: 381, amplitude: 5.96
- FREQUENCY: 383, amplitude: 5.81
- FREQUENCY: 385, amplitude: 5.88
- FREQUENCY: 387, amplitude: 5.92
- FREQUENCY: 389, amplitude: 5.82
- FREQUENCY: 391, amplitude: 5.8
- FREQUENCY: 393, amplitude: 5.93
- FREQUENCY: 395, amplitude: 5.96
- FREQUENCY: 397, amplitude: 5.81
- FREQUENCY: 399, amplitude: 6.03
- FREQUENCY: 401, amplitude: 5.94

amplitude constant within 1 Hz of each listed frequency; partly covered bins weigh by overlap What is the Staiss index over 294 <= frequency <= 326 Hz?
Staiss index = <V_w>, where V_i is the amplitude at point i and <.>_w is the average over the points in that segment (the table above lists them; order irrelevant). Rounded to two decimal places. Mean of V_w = 5.73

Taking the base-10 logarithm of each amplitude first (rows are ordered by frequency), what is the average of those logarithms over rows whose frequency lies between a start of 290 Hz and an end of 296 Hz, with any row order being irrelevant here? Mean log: 0.7551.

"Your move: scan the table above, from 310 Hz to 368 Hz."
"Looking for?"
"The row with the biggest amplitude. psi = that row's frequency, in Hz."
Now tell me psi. 325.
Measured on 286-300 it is 291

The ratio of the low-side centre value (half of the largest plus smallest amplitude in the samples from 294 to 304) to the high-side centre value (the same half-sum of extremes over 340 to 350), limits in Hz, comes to 0.975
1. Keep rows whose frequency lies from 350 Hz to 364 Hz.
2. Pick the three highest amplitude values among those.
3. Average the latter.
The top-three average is 5.84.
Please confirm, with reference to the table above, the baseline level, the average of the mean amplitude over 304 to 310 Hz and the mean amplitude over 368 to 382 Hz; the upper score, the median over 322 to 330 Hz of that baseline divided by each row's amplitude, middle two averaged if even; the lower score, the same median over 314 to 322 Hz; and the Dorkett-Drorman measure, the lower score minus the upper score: 0.018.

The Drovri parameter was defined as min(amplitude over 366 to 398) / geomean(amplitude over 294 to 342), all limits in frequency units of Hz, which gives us 1.00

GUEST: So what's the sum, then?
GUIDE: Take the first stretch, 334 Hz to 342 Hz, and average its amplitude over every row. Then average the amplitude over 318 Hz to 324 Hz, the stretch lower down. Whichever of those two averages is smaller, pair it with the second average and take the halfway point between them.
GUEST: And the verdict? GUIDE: 5.73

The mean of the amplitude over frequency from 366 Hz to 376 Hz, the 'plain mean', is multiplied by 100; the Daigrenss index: 579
